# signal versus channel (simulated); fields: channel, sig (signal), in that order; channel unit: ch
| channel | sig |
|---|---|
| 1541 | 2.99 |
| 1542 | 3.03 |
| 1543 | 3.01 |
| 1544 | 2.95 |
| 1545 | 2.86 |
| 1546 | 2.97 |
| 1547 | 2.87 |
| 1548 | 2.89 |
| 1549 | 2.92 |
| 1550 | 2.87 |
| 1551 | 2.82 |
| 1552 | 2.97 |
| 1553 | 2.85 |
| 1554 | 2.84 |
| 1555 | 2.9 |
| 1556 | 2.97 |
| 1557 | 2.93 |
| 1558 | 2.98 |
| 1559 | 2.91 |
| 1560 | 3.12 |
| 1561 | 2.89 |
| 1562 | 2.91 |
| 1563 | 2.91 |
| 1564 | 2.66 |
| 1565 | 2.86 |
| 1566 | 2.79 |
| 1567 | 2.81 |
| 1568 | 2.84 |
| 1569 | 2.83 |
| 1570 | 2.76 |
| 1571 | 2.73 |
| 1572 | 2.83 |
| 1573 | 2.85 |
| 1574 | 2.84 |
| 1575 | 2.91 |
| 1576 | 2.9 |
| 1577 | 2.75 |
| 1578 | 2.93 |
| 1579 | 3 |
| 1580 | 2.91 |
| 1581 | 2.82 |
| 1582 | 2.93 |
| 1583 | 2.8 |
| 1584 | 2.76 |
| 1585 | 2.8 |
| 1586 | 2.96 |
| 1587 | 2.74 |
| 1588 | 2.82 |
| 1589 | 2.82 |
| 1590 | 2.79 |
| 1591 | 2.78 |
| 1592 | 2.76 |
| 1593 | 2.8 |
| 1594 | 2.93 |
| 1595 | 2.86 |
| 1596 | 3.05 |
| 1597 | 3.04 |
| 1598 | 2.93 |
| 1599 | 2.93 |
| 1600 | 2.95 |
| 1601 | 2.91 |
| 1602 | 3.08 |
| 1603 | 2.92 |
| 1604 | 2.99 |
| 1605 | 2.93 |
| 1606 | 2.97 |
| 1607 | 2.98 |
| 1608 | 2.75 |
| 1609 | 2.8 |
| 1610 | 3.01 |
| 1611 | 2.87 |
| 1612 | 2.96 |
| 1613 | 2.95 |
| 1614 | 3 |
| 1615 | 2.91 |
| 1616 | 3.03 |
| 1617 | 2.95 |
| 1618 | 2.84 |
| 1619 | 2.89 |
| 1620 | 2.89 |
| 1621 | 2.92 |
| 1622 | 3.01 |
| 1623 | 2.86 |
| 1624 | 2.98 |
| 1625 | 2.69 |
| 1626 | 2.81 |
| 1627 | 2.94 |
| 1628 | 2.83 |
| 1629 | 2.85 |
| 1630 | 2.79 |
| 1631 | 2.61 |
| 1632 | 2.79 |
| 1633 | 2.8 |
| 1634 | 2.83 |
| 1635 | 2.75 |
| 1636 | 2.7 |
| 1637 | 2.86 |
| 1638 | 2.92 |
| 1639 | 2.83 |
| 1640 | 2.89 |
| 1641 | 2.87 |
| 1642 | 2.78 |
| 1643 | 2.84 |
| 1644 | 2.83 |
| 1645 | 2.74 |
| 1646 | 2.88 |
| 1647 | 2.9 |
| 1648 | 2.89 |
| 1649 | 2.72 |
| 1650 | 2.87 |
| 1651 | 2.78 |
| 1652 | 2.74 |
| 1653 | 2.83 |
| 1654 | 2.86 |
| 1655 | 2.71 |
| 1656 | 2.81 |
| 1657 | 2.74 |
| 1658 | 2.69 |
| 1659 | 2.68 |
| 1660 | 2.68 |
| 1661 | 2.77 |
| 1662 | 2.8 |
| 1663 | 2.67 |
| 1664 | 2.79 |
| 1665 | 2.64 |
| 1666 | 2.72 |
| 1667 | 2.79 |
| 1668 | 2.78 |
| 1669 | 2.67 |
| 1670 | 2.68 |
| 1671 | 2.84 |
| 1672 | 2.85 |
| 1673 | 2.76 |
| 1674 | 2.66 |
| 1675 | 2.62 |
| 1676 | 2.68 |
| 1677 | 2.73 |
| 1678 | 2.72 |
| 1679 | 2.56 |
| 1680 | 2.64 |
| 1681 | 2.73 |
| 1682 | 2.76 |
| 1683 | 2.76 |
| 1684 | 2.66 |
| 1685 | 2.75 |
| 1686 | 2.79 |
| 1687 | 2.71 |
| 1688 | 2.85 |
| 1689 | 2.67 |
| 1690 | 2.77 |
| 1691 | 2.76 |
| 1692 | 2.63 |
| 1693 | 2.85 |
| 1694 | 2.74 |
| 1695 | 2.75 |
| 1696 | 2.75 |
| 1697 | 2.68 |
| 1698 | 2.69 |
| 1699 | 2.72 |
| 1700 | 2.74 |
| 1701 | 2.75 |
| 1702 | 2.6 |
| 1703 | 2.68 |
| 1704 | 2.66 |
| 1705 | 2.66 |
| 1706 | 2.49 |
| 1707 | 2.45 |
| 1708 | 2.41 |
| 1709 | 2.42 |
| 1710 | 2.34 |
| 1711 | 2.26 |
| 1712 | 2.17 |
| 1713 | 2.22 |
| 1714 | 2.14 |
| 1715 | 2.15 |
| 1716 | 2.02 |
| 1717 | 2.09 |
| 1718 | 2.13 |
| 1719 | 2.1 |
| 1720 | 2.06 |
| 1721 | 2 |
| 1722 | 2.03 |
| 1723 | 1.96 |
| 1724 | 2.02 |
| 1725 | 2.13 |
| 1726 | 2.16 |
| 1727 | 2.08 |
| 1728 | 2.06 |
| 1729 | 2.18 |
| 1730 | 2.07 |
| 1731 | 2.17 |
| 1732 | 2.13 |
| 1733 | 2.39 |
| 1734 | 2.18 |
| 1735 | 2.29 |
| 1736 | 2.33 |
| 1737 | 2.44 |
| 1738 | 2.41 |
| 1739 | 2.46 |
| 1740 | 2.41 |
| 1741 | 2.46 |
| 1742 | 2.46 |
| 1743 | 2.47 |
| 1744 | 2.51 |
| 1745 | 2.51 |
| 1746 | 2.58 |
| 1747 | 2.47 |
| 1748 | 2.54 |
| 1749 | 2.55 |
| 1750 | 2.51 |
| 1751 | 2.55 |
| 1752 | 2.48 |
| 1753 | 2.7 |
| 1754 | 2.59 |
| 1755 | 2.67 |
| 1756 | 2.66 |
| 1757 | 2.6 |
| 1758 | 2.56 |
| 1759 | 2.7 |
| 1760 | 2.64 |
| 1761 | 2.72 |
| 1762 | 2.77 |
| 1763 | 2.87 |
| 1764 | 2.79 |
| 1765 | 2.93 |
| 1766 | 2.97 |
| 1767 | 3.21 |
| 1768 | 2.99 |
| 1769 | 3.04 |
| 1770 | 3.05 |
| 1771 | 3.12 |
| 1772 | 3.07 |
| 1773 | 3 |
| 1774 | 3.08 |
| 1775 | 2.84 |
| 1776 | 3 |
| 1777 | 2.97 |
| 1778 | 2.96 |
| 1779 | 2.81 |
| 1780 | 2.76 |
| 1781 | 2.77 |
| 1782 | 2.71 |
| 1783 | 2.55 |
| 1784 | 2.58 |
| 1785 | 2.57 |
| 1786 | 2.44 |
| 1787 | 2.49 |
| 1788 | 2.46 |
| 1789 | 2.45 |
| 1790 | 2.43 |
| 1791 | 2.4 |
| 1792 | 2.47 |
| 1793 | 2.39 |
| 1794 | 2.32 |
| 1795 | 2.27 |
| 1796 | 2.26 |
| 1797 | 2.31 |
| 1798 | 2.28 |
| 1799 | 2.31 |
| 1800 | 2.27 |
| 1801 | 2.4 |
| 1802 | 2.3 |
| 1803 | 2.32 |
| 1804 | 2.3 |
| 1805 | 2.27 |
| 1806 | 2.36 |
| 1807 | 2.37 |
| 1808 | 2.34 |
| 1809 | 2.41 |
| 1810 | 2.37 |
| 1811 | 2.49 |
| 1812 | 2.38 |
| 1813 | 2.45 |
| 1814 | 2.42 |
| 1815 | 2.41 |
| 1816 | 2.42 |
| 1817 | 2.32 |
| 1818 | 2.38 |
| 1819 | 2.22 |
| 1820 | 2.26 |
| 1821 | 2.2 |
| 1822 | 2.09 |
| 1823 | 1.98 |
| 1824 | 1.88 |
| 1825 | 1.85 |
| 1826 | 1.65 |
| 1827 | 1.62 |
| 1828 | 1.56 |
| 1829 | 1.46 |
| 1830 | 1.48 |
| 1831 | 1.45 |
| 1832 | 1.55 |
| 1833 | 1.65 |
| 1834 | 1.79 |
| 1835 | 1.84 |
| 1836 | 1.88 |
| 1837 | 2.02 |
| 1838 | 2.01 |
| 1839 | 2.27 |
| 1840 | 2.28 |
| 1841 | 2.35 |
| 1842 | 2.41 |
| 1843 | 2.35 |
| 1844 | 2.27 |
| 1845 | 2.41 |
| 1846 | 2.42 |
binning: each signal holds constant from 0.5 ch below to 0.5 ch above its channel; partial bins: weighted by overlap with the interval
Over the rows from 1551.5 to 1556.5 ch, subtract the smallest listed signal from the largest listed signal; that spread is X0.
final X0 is 0.13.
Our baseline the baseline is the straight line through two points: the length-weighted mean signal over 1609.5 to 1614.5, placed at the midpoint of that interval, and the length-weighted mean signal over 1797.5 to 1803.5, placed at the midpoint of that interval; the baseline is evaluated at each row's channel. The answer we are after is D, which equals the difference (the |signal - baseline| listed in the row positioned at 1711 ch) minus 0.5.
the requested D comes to -0.141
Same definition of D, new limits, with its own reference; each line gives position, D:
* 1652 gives -0.419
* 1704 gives -0.483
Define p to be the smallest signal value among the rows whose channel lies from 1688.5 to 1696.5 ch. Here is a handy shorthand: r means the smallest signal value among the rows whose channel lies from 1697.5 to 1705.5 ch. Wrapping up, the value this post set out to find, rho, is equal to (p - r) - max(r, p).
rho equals -2.6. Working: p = 2.63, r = 2.6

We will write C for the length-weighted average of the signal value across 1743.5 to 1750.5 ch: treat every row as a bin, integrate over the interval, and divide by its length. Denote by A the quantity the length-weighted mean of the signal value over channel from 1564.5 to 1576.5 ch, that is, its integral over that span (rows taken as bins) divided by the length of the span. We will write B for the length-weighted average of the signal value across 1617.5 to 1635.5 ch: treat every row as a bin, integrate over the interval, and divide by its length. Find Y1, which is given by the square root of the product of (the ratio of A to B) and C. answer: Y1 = 1.59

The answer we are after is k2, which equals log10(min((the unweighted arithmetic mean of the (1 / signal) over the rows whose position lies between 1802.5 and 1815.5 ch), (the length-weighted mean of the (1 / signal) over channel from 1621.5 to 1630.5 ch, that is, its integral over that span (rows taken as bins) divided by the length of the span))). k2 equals -0.456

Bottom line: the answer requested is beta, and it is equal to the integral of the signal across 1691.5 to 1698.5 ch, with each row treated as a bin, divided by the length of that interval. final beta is 2.73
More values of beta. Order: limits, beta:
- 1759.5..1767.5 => 2.86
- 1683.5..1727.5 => 2.45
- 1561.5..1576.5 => 2.83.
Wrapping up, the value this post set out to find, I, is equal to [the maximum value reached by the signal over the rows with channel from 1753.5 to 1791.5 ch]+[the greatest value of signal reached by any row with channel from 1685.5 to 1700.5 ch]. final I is 6.1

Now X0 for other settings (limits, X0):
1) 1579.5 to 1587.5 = 0.22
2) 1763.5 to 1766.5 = 0.18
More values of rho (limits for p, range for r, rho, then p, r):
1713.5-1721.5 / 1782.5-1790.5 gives -2.9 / 2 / 2.43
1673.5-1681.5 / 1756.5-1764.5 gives -2.6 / 2.56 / 2.56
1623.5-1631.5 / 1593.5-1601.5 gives -3.1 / 2.61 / 2.86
